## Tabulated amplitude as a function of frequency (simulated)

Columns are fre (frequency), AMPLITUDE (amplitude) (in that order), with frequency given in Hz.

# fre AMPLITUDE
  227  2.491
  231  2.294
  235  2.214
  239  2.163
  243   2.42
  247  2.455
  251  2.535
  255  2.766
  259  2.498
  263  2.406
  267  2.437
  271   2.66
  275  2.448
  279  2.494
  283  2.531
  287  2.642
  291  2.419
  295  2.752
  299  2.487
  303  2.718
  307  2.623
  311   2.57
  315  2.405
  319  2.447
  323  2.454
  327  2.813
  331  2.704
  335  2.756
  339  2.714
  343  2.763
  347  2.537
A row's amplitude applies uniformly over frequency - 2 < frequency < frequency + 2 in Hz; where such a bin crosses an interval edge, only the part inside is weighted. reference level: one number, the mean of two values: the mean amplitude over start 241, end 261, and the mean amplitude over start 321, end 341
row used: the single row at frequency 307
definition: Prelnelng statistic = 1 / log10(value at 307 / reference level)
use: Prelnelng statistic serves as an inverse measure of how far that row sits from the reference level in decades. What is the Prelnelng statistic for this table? 524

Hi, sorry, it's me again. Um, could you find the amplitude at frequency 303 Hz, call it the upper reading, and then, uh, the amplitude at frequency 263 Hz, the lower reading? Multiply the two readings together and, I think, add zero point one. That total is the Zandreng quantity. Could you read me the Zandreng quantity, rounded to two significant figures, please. 6.6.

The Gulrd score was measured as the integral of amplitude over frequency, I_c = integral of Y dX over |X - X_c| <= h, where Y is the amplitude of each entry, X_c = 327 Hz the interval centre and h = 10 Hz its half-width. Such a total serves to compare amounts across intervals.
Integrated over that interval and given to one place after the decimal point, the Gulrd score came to 52.7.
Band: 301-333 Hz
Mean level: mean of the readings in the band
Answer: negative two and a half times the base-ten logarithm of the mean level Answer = -1.034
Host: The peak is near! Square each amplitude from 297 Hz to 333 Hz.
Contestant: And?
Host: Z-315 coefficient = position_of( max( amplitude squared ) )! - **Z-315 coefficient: 327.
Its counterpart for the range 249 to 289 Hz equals 255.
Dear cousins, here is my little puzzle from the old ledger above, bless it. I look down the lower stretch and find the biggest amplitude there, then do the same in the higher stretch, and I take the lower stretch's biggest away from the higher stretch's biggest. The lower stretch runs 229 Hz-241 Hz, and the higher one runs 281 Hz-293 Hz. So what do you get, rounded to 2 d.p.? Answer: 0.35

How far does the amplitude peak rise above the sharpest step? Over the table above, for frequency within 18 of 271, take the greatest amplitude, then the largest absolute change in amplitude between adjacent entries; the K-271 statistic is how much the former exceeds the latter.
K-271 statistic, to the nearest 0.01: 2.50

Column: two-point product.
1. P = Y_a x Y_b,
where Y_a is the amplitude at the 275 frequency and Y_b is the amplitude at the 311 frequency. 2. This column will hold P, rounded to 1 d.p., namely 6.3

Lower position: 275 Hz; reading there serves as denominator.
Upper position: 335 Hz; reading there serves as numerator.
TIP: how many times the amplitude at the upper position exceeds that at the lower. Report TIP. 1.13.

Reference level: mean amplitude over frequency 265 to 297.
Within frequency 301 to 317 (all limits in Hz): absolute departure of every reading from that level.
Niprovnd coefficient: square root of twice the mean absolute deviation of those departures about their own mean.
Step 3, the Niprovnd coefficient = 0.328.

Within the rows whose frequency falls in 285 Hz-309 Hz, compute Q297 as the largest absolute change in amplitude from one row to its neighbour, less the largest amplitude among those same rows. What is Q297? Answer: -2.42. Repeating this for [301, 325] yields -2.55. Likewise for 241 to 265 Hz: -2.50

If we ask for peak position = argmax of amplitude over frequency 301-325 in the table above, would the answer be 303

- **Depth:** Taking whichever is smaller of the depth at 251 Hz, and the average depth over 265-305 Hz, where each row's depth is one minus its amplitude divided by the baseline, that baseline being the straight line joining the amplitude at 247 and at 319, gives -0.044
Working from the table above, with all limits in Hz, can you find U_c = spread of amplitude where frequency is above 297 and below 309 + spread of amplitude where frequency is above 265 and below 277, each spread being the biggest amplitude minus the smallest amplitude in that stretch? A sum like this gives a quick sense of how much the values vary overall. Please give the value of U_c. 0.45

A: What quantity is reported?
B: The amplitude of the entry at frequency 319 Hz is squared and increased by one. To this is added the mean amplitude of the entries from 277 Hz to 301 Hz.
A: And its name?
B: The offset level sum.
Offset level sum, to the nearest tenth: 9.5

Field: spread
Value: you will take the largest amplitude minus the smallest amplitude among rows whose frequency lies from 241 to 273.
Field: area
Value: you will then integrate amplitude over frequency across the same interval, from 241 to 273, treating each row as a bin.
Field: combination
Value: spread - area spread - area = -80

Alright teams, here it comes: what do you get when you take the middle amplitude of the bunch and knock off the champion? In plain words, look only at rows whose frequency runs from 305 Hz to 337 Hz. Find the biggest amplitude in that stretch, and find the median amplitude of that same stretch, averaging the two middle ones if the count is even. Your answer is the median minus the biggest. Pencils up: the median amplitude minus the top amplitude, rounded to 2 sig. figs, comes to -0.22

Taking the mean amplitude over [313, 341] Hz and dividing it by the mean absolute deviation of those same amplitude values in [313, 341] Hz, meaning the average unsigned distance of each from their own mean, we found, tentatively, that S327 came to 17.1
